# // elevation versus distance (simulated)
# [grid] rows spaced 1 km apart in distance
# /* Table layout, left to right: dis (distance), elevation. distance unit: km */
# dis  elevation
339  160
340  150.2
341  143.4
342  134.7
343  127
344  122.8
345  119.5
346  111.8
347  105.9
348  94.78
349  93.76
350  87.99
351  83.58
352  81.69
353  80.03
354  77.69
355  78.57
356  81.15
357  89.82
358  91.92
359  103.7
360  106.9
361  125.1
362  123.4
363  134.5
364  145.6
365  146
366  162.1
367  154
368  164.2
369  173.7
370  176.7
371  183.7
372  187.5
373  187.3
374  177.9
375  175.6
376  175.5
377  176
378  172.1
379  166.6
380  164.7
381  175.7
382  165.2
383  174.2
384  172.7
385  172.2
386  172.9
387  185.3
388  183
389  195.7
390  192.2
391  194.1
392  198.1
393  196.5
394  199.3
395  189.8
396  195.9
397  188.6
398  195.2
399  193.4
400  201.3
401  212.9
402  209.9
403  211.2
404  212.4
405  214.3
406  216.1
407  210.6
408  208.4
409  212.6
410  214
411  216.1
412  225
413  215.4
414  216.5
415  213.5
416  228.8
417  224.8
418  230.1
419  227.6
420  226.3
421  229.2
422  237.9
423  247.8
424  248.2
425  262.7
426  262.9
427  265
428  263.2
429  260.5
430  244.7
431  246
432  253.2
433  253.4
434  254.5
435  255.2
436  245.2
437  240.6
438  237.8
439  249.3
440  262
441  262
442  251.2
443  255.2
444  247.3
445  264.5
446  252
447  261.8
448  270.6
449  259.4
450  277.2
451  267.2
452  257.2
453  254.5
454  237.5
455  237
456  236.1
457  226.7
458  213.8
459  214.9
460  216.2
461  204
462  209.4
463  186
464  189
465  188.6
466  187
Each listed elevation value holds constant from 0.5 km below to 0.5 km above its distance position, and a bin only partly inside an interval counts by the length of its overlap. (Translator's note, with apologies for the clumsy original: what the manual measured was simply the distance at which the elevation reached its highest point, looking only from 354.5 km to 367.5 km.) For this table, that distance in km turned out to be 366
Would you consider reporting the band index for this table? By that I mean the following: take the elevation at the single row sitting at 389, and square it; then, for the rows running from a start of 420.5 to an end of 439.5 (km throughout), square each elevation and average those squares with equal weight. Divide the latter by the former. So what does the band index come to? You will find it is 1.6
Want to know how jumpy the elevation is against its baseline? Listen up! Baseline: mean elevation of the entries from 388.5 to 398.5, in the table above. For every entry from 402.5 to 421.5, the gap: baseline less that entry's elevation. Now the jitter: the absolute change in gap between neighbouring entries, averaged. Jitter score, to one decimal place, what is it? 4.1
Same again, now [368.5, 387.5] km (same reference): 4.6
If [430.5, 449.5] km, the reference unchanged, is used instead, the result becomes 7.4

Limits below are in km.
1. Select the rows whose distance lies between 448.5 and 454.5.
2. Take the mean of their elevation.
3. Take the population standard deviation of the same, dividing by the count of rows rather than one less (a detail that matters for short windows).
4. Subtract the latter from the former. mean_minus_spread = 247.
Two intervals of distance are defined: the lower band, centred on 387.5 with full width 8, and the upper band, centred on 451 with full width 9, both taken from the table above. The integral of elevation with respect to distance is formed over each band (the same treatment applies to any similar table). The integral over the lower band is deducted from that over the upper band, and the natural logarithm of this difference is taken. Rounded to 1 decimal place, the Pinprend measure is 6.8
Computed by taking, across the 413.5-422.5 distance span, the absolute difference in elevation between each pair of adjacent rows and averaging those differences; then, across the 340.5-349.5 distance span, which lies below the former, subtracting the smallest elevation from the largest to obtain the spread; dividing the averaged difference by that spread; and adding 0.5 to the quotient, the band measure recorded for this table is 0.61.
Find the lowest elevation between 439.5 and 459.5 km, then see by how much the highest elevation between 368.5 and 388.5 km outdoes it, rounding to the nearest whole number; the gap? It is -26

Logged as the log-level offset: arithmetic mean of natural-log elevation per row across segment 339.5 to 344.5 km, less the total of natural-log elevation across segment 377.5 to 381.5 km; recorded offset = -16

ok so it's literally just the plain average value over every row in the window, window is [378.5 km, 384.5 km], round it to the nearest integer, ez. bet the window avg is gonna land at 170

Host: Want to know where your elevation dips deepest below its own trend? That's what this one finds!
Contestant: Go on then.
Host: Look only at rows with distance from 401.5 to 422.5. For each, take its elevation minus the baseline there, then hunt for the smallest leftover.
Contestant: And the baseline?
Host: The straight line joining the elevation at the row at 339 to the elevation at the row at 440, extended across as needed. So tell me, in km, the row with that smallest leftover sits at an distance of 415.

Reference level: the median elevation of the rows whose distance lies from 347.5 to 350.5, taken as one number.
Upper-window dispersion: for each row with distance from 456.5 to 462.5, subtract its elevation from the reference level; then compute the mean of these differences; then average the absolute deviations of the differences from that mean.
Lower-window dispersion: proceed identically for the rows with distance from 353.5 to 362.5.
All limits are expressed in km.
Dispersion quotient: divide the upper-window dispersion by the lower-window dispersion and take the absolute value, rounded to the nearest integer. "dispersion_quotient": 0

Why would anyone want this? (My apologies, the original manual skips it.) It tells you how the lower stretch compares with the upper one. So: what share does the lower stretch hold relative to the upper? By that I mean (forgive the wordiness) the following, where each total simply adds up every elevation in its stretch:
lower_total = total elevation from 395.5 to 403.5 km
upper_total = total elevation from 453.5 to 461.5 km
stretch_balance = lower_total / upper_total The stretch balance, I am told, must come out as 0.90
